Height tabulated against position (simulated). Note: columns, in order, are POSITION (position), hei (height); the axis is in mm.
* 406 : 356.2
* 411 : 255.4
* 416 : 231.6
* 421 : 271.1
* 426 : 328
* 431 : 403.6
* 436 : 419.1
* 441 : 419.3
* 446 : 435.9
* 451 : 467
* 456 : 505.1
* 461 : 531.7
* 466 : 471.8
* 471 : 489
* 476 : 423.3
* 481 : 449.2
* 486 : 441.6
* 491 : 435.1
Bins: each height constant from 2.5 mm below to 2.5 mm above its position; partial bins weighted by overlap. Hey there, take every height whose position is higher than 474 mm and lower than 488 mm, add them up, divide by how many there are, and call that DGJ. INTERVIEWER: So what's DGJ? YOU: 438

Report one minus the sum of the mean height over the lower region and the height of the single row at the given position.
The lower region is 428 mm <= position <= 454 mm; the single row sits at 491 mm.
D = -863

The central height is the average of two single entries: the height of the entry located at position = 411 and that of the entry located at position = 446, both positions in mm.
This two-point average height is 346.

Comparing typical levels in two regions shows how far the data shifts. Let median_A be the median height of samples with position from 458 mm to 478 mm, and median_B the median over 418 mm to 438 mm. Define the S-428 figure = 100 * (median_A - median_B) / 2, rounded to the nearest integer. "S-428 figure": 5730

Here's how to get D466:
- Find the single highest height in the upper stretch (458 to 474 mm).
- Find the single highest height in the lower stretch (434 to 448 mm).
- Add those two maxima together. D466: 968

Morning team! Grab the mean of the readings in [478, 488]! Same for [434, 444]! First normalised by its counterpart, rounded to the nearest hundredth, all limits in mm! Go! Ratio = 1.06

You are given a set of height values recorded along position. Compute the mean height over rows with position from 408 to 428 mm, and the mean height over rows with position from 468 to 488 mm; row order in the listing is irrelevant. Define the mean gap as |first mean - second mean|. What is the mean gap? 179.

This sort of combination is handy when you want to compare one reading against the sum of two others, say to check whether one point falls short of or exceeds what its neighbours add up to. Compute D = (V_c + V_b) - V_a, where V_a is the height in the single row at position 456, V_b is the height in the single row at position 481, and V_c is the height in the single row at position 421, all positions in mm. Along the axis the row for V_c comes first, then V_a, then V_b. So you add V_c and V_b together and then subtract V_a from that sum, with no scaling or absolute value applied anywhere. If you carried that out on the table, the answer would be 215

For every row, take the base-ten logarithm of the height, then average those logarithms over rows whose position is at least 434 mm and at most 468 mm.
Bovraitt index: 2.67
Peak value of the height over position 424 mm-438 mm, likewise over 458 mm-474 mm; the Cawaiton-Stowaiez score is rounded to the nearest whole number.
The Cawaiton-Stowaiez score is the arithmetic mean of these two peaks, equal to 475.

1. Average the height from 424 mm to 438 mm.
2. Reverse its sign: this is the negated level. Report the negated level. -384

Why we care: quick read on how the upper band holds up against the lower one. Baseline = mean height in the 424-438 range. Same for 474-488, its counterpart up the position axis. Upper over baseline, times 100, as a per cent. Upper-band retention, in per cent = 114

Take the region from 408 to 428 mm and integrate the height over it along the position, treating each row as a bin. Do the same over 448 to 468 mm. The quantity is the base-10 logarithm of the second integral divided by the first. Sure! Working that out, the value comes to 0.26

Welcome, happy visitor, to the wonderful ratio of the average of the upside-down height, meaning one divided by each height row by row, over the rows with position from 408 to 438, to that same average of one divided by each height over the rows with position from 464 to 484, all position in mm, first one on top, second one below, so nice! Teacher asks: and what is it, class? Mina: 1.51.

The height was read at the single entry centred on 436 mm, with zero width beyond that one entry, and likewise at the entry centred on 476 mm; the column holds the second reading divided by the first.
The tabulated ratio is 1.0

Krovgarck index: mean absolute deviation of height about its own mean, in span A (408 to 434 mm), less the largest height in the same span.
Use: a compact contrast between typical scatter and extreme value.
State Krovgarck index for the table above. -349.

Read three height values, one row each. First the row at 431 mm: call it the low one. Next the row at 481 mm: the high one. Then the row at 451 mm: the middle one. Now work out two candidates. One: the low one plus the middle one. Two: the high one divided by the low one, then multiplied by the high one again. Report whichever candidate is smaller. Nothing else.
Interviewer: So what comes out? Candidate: 500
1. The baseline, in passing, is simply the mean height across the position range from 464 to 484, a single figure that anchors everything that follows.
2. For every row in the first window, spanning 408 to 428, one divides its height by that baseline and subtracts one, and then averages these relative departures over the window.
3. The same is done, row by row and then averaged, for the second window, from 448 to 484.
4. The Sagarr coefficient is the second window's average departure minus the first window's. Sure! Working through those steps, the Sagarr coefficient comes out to 0.4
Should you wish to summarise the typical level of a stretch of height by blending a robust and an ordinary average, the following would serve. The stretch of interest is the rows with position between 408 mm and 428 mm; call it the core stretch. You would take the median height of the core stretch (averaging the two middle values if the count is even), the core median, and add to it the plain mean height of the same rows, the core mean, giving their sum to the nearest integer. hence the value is 535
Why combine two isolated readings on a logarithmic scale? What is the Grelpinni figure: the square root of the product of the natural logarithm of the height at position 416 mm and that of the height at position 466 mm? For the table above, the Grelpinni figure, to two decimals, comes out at 5.79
